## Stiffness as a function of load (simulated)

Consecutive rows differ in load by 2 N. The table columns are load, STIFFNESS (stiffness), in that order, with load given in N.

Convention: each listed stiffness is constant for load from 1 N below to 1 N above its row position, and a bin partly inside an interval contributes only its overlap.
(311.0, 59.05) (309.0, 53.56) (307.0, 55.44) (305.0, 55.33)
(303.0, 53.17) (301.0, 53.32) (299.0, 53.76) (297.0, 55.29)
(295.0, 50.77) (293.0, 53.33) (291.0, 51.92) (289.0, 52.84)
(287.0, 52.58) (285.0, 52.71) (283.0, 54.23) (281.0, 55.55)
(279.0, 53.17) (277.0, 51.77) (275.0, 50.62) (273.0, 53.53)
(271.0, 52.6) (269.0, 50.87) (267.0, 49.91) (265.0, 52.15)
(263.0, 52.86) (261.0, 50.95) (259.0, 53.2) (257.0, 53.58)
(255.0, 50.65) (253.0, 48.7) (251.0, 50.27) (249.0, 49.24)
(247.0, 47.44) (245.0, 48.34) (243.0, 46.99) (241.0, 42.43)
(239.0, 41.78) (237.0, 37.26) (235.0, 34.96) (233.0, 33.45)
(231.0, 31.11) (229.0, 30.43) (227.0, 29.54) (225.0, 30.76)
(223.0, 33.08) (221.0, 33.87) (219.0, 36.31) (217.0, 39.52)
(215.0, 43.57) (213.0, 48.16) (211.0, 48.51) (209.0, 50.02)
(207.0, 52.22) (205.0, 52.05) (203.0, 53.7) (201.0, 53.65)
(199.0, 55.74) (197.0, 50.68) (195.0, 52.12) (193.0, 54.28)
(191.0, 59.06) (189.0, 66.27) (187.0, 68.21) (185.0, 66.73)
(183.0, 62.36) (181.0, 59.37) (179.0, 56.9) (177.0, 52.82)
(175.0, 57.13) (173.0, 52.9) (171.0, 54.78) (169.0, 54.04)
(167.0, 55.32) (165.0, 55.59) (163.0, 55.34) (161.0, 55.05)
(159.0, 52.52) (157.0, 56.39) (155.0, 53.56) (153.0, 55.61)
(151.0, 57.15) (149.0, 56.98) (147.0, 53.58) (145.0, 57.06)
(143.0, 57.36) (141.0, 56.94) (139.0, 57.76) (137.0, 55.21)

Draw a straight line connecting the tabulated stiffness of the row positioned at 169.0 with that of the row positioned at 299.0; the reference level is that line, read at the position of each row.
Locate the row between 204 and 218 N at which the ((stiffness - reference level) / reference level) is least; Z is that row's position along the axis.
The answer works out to 217.0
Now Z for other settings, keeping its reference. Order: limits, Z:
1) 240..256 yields 241.0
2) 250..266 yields 253.0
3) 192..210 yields 209.0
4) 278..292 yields 291.0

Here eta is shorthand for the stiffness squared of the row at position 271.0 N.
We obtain 2767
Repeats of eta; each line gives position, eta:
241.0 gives 1800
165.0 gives 3090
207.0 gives 2727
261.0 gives 2596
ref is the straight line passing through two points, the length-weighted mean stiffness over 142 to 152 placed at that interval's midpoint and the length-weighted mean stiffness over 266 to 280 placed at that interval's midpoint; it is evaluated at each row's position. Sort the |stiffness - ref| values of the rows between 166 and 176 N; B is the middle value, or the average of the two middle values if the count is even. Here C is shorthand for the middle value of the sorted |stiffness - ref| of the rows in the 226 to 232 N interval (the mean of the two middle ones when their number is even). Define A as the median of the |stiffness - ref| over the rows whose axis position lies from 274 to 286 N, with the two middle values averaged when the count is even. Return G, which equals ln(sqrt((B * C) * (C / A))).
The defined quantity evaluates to 3.2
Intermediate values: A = 1.5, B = 1.6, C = 23.0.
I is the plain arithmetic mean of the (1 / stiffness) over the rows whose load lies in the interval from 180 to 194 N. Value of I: 0.016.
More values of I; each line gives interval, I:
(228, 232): 0.033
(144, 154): 0.018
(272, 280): 0.019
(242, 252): 0.021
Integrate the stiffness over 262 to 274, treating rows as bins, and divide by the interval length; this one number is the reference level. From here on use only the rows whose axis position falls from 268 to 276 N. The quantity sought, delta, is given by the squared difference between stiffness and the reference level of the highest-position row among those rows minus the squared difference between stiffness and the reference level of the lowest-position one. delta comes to 1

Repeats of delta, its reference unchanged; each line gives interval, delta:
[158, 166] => 13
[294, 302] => 0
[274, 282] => 11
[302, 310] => 1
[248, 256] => -6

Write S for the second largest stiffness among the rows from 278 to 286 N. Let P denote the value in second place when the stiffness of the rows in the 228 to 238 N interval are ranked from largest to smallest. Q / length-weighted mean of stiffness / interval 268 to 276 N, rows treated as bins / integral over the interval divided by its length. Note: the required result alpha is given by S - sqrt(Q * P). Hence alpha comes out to 12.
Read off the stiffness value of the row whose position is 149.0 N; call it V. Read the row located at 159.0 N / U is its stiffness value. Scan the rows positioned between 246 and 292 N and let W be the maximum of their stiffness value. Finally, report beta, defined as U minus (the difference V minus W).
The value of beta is 51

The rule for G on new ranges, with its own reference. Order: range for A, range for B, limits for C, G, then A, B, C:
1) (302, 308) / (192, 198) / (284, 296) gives 0.0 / 4.7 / 2.5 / 1.3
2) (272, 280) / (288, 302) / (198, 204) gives 0.0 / 1.3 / 2.3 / 0.8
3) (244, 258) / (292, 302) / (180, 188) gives 2.1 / 3.4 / 2.6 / 9.5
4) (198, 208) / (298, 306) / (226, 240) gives 3.4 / 1.2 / 2.8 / 19.8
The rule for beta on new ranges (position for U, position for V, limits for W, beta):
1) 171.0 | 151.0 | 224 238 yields 35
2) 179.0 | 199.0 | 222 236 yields 36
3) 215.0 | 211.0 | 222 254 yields 45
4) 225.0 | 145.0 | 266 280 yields 27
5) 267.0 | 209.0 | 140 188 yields 68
